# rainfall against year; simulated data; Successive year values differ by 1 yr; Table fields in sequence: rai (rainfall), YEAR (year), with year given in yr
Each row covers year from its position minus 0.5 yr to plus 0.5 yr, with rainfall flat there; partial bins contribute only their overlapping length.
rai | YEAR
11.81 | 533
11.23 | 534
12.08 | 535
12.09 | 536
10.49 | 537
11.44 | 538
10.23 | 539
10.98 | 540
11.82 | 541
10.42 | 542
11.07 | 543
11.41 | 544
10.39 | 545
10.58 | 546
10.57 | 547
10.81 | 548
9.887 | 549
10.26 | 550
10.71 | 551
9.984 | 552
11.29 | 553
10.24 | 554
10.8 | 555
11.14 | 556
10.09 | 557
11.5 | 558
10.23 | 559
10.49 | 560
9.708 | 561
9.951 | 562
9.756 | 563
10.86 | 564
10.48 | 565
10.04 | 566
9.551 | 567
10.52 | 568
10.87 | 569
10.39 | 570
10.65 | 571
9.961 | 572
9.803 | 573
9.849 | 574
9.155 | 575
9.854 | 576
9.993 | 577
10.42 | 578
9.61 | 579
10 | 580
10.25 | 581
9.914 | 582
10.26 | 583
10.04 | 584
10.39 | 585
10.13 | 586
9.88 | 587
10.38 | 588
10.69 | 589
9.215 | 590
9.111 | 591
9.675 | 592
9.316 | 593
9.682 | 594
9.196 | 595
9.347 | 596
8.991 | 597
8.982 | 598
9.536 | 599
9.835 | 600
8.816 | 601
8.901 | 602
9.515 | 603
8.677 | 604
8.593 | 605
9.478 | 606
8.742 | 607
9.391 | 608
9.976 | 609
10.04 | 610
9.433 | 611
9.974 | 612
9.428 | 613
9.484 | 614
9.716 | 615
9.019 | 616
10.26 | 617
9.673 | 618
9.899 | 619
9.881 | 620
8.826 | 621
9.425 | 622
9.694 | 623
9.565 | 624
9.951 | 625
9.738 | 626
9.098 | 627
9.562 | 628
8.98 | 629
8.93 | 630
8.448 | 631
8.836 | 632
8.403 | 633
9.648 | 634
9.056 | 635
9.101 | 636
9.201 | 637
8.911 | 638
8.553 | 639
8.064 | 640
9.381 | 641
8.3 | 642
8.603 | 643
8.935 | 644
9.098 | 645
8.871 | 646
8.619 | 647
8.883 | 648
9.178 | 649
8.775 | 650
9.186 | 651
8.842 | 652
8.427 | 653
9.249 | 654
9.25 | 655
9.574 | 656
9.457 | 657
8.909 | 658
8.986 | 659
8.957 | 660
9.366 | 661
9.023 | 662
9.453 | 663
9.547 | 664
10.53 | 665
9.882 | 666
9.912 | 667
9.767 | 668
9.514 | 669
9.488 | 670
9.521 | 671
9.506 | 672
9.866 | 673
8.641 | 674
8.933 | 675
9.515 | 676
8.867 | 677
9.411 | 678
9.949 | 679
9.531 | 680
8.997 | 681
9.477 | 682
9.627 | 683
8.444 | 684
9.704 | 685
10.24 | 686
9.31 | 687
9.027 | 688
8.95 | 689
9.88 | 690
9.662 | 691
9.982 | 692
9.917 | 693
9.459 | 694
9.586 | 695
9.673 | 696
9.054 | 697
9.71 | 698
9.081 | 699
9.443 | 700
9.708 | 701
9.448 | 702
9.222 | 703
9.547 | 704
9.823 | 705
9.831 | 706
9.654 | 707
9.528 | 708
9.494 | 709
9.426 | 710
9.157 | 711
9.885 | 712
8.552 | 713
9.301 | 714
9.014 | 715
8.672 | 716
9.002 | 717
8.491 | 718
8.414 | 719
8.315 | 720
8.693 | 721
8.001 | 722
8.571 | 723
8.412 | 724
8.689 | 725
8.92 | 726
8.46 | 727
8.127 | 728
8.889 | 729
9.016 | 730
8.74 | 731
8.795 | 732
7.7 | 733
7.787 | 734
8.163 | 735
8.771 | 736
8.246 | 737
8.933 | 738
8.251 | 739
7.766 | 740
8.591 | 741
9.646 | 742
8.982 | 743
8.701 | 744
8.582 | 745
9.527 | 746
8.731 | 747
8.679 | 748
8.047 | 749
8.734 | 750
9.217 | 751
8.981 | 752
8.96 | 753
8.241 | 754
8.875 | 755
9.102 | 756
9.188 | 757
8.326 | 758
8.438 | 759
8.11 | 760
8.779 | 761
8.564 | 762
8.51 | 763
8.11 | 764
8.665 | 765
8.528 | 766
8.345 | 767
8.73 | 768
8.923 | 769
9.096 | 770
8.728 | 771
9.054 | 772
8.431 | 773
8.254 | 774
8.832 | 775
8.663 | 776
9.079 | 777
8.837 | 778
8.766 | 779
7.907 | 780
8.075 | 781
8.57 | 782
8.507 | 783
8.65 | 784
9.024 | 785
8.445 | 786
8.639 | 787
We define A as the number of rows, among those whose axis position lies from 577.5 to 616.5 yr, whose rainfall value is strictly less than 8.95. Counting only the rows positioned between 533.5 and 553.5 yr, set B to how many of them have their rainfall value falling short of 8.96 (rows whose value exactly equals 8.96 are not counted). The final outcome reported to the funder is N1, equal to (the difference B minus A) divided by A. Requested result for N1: -1.00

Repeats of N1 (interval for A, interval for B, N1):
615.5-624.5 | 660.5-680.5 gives 2.00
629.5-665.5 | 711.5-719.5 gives -0.76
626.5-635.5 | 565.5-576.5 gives -1.00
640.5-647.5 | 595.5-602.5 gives -0.60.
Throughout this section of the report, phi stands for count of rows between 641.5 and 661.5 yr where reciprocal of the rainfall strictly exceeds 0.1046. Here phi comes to 19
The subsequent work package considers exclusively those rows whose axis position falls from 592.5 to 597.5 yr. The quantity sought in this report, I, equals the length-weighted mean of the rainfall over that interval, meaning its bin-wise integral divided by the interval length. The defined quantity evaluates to 9.31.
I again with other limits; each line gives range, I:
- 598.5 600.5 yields 9.69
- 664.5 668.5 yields 10.02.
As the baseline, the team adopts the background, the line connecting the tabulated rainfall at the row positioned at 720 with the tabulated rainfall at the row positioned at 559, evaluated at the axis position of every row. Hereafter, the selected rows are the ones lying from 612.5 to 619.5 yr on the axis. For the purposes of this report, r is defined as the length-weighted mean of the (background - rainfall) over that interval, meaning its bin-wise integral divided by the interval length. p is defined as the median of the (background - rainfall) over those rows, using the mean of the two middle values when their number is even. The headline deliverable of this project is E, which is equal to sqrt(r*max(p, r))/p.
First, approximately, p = -0.1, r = -0.09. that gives -0.61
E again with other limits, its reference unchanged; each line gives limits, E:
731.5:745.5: -0.73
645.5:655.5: 0.87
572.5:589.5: -1.85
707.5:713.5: -0.89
